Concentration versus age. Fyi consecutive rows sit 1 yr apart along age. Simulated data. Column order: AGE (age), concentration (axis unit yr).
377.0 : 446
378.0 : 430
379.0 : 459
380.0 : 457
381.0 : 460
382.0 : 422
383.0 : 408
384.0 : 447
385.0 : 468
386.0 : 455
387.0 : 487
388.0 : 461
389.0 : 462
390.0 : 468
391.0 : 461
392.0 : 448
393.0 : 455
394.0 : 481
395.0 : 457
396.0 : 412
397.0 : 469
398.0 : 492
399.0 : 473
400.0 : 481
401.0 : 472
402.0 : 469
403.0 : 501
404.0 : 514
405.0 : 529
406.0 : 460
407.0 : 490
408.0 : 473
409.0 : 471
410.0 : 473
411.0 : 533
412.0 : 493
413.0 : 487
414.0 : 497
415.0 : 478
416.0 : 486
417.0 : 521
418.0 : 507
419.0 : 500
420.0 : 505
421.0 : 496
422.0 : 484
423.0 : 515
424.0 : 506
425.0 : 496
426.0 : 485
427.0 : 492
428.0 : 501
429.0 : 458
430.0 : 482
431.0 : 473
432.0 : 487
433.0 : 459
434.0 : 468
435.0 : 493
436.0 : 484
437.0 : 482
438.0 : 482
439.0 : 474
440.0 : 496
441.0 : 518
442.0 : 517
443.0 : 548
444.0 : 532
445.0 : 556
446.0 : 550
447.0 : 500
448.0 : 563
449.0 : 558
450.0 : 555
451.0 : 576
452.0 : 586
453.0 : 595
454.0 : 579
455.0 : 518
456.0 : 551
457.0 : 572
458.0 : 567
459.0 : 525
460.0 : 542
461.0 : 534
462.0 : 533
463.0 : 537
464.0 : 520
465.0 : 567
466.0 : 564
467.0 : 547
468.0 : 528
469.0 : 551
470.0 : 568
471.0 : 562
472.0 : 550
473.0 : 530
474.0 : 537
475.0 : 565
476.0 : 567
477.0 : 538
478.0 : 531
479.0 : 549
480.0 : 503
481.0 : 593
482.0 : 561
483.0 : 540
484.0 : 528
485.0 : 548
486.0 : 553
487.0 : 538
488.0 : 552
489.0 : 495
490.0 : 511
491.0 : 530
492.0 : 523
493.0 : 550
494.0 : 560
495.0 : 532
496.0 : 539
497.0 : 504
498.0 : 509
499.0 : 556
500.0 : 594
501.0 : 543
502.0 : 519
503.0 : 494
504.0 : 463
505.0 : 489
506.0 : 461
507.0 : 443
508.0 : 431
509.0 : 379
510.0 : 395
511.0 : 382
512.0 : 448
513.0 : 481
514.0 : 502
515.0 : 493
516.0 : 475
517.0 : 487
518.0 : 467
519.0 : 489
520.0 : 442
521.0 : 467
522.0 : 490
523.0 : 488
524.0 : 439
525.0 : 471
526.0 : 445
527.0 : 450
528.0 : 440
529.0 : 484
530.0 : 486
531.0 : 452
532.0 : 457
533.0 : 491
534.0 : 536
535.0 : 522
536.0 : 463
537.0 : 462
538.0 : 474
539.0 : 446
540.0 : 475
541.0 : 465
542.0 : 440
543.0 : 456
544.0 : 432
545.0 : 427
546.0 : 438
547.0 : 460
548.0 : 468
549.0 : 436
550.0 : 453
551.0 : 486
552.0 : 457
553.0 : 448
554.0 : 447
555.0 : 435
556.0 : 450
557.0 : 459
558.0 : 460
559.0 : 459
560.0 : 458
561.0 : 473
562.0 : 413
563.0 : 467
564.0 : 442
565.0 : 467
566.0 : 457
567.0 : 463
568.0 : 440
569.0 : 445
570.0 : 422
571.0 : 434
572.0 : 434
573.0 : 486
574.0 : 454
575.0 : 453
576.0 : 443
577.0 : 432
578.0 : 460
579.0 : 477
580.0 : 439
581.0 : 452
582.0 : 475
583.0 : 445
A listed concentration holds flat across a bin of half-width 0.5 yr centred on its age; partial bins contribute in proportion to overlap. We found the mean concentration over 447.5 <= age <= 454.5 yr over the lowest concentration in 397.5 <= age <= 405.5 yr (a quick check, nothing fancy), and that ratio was 1.22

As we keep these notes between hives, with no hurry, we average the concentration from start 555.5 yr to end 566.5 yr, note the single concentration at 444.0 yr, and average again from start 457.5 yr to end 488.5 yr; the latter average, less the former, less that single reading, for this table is -441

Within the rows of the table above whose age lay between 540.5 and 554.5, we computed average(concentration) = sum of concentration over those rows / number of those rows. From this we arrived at 451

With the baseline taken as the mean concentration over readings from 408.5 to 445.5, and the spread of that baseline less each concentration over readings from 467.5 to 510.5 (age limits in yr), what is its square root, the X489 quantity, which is 6.8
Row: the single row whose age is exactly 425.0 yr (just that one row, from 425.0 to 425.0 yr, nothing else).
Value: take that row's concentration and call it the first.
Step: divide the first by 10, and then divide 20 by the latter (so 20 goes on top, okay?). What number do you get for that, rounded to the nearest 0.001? 0.403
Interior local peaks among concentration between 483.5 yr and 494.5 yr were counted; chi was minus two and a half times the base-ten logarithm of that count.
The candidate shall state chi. -1.2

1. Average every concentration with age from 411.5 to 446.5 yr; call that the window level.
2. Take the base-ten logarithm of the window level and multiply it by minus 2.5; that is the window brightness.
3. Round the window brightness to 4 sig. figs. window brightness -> -6.742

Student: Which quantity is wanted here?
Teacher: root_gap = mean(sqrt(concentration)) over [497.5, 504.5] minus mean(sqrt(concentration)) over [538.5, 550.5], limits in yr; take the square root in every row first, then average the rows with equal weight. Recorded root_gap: 1.7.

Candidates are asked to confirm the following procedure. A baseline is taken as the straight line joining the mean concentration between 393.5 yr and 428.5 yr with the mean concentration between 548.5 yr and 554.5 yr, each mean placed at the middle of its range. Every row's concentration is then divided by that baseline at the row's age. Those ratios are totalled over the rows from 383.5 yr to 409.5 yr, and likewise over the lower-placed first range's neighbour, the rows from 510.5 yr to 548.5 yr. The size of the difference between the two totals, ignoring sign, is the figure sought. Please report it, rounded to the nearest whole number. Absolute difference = 14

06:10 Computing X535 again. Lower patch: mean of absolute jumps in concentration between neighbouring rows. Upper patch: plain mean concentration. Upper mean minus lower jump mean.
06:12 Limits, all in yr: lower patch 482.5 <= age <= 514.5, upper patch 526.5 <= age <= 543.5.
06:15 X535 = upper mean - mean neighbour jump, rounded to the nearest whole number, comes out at 445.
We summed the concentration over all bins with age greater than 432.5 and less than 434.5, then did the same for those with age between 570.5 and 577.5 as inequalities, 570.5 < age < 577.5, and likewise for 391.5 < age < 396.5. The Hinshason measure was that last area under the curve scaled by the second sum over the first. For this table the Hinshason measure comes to 7622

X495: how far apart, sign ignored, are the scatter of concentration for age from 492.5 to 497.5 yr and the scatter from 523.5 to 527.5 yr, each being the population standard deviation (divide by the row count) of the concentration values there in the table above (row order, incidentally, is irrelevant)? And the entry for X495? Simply 7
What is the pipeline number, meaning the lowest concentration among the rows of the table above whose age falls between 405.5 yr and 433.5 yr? 458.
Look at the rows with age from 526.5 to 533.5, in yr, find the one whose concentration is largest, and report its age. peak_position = 533.0 yr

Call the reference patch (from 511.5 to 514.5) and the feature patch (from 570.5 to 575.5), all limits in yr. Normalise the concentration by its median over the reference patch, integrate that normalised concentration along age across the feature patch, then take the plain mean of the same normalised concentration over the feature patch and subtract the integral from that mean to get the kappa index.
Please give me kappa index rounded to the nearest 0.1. -3.8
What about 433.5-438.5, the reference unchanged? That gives -4.0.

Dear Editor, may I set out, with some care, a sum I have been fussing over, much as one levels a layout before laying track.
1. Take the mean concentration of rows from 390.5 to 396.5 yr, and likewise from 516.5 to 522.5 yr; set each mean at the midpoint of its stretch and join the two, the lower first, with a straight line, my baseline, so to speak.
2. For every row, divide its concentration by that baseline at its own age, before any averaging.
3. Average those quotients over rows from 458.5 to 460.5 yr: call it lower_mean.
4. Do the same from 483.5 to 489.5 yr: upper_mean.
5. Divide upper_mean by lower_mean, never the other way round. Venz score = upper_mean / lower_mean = 0.99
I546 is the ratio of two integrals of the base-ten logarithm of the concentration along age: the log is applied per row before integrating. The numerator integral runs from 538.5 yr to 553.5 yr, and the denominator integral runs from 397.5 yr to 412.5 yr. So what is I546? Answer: 0.99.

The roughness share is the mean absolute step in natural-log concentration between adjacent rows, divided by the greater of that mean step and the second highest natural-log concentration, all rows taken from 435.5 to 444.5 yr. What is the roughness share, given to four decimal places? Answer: 0.0040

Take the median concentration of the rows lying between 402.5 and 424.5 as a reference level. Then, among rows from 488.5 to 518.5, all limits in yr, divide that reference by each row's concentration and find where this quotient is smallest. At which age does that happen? 500.0 yr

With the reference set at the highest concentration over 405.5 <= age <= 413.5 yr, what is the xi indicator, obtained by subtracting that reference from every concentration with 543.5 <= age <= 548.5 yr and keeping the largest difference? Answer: -65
